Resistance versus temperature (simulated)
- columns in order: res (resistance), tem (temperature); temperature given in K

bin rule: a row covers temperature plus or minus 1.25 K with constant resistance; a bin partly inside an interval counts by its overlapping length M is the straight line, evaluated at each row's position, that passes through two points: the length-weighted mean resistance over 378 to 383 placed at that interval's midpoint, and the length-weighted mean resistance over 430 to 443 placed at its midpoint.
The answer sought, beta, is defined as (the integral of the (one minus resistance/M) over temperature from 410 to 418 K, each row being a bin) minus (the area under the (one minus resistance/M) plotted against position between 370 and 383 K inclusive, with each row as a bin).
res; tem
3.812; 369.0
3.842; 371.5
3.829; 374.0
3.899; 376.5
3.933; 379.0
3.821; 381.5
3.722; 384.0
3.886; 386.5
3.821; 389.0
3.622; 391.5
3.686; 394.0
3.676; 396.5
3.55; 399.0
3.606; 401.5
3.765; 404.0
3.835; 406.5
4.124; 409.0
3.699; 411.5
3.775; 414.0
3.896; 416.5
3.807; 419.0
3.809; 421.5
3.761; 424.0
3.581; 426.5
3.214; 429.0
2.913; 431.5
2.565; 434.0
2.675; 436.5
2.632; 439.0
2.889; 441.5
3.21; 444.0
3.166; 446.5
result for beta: -1.8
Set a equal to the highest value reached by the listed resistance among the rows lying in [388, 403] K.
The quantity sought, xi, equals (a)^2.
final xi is 14.6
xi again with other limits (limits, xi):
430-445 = 10.3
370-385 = 15.5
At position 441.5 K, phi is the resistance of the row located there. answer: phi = 2.889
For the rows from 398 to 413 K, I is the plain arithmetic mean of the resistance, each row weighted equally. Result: 3.76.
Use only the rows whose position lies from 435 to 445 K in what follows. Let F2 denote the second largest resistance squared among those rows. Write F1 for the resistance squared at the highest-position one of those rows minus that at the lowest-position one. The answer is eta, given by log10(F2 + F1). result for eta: 1.06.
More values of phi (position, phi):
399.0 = 3.55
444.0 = 3.21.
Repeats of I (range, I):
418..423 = 3.81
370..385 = 3.84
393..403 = 3.63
